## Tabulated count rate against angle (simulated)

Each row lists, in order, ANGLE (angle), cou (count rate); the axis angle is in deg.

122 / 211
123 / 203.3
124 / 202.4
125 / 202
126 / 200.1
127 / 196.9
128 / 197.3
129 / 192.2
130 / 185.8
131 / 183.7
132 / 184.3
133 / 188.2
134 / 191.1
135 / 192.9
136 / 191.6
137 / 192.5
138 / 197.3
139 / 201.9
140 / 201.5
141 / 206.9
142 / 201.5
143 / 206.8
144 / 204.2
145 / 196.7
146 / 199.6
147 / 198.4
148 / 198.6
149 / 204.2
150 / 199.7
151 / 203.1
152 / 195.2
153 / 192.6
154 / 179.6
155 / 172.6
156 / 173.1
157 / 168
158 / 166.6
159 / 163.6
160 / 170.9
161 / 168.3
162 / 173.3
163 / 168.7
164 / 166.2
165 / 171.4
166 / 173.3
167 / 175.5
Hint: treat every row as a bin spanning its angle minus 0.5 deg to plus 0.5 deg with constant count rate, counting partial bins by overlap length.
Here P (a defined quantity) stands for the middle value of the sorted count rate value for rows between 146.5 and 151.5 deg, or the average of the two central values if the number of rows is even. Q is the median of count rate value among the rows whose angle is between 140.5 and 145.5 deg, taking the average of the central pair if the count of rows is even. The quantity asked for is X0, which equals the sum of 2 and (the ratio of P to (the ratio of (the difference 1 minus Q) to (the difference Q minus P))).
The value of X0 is -2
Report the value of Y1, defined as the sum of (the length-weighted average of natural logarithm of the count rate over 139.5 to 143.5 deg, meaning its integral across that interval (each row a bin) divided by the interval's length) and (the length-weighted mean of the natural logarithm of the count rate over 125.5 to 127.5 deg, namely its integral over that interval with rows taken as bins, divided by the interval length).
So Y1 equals 10.6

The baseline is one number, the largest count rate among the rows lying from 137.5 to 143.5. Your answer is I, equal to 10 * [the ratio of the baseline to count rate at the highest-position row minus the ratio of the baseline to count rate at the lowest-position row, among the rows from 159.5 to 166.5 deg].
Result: -0.2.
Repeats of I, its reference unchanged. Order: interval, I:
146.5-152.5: 0.2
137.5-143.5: -0.5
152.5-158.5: 1.7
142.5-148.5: 0.4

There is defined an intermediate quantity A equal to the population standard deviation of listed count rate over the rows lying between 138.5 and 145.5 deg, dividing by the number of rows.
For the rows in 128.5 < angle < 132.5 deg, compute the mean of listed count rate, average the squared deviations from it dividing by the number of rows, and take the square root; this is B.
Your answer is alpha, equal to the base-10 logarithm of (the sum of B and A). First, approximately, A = 3.3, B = 3.4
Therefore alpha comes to 0.82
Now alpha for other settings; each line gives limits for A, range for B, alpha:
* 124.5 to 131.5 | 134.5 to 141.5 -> 1.08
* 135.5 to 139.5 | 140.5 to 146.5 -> 0.90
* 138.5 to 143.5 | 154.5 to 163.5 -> 0.75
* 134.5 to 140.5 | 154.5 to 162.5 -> 0.88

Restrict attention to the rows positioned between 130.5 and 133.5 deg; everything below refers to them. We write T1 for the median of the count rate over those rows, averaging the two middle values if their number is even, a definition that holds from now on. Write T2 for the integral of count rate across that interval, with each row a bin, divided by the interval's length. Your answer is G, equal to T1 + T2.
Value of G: 370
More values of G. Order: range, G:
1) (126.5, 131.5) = 383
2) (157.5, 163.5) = 337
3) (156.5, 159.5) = 333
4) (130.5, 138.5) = 382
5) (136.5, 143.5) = 403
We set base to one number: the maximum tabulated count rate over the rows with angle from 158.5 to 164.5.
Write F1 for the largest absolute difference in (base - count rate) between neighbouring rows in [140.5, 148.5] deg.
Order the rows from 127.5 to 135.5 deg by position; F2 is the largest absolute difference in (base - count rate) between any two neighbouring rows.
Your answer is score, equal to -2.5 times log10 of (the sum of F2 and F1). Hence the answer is -2.86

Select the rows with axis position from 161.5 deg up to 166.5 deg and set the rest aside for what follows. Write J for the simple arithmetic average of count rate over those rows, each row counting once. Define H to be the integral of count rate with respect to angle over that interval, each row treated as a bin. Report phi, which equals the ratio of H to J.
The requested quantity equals 5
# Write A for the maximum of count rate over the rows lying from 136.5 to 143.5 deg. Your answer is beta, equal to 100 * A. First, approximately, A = 206.9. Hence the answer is 20690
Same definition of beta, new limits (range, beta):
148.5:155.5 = 20420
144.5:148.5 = 19960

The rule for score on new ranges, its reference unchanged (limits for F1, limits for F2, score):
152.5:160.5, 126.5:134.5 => -3.22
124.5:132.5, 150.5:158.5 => -3.22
